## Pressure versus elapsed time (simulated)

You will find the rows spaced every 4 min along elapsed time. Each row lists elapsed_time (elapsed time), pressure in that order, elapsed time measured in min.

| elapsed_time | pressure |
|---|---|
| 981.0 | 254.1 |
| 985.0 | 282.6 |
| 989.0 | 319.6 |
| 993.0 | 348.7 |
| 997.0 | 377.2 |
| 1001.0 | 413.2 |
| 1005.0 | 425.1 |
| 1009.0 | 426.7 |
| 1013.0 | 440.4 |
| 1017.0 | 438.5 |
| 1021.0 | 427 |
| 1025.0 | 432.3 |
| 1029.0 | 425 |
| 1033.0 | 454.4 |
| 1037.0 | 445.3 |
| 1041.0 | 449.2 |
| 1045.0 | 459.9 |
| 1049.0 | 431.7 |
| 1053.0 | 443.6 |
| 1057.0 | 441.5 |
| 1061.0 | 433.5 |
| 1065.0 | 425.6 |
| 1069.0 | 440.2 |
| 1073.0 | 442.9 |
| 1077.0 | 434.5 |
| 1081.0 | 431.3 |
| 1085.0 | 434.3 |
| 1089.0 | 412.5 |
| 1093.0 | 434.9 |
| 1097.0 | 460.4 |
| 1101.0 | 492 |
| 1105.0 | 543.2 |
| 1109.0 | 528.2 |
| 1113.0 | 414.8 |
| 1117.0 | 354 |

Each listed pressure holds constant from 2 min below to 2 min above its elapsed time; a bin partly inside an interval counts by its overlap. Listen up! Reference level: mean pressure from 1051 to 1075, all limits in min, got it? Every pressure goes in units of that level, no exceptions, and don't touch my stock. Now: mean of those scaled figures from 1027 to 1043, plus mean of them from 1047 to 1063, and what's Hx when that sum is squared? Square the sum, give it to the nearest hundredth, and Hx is 4.05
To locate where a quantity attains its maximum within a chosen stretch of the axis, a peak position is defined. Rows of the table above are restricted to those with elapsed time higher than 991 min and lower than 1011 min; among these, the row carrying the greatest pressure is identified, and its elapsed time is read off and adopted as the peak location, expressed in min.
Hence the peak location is 1009.0 min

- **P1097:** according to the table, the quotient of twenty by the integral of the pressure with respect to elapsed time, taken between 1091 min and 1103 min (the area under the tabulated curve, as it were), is 0.0036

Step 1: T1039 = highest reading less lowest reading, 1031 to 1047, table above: 15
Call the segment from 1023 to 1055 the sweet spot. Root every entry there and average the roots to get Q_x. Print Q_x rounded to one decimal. 21.0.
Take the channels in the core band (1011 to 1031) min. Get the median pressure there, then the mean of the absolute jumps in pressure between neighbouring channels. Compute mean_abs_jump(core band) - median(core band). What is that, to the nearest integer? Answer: -426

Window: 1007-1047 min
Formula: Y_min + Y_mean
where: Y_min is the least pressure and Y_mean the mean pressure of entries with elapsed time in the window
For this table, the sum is 865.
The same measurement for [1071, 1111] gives 874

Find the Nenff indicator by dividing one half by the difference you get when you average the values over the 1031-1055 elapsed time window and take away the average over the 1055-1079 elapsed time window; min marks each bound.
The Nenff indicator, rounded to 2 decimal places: 0.05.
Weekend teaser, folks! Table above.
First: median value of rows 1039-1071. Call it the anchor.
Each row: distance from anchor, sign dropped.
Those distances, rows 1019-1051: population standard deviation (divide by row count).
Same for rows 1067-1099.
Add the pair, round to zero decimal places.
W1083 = 13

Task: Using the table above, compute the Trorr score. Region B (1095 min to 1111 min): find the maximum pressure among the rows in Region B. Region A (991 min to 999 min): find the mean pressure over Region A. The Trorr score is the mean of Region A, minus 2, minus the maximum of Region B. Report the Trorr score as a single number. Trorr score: -182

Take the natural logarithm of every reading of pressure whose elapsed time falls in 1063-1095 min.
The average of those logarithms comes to 6.068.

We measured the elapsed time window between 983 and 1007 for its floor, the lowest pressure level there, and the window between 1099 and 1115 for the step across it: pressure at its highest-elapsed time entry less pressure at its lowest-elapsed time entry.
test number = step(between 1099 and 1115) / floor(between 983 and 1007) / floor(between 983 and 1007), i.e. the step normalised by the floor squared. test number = -0.0010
